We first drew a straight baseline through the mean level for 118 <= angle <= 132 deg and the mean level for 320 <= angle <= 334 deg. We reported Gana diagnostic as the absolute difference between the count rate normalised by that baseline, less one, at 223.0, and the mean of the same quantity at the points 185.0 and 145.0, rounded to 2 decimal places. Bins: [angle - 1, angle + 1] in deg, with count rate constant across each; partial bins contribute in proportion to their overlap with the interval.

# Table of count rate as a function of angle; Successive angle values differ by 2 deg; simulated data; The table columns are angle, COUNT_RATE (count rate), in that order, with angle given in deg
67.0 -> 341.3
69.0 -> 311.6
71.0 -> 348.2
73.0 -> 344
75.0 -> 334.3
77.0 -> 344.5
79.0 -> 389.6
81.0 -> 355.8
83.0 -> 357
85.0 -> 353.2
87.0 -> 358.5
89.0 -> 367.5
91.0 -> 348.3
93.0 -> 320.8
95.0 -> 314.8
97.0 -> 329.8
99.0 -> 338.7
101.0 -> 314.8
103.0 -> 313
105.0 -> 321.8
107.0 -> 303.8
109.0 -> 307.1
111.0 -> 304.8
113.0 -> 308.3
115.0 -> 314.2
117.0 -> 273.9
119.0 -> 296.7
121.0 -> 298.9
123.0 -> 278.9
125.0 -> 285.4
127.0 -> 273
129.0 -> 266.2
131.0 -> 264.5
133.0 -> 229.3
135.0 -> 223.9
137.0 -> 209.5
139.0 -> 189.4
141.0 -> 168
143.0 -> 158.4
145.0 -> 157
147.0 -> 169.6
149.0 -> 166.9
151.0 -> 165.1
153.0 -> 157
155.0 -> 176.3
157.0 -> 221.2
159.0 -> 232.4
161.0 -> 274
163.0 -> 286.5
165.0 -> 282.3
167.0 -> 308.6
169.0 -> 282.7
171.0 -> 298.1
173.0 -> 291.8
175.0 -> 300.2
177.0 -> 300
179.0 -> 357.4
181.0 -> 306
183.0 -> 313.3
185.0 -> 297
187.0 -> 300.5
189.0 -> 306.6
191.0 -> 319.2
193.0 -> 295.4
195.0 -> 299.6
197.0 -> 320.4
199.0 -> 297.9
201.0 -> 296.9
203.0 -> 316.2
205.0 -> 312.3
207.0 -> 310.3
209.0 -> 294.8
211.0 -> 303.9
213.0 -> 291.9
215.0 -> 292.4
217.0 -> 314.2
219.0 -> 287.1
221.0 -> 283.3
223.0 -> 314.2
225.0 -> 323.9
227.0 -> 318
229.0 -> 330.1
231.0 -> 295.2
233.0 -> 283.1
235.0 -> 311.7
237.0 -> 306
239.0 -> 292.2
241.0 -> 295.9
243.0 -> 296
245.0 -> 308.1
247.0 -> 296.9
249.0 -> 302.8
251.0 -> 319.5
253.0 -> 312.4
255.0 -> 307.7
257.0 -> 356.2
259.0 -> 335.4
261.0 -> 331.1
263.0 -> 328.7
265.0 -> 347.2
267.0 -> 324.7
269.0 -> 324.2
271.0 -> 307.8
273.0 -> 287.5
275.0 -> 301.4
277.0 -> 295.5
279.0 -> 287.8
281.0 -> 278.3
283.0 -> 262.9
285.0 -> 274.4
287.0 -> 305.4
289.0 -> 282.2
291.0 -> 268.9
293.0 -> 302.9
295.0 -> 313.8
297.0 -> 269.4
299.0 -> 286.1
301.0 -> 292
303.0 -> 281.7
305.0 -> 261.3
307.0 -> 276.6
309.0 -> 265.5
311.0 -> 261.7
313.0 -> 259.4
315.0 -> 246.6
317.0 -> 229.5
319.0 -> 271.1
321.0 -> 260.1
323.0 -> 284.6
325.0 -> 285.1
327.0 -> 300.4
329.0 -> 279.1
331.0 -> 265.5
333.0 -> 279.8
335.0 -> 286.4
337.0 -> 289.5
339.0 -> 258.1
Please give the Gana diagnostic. 0.31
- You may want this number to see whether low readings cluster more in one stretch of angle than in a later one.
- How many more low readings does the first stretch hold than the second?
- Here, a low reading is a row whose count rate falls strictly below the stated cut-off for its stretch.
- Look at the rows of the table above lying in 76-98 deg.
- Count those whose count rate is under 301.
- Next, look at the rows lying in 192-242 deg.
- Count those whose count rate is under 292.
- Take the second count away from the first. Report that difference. -4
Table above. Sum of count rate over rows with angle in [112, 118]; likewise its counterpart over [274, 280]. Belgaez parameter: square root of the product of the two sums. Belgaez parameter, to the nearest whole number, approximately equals 891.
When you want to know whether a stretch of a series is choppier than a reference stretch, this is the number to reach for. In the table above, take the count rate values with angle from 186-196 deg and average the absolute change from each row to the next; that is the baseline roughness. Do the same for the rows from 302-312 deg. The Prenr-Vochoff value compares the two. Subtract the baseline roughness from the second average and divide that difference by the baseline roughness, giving 0.08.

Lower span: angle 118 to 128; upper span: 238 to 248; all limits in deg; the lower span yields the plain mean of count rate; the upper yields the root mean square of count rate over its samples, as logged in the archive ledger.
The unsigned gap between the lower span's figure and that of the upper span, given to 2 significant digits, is 11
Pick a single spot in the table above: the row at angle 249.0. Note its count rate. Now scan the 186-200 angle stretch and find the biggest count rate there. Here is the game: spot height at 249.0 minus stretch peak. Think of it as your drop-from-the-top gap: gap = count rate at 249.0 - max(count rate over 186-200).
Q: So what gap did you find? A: -18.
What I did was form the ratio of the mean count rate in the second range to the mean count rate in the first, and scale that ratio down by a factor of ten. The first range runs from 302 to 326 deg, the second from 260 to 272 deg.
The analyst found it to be 0.12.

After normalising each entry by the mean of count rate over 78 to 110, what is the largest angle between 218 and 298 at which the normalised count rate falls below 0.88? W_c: 297.0 deg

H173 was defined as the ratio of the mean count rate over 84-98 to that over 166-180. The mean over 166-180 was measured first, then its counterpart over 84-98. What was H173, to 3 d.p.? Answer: 1.119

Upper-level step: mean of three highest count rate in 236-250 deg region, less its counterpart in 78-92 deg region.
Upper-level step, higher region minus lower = -66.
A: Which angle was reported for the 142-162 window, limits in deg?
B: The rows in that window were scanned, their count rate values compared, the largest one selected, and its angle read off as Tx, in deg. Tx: 161.0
